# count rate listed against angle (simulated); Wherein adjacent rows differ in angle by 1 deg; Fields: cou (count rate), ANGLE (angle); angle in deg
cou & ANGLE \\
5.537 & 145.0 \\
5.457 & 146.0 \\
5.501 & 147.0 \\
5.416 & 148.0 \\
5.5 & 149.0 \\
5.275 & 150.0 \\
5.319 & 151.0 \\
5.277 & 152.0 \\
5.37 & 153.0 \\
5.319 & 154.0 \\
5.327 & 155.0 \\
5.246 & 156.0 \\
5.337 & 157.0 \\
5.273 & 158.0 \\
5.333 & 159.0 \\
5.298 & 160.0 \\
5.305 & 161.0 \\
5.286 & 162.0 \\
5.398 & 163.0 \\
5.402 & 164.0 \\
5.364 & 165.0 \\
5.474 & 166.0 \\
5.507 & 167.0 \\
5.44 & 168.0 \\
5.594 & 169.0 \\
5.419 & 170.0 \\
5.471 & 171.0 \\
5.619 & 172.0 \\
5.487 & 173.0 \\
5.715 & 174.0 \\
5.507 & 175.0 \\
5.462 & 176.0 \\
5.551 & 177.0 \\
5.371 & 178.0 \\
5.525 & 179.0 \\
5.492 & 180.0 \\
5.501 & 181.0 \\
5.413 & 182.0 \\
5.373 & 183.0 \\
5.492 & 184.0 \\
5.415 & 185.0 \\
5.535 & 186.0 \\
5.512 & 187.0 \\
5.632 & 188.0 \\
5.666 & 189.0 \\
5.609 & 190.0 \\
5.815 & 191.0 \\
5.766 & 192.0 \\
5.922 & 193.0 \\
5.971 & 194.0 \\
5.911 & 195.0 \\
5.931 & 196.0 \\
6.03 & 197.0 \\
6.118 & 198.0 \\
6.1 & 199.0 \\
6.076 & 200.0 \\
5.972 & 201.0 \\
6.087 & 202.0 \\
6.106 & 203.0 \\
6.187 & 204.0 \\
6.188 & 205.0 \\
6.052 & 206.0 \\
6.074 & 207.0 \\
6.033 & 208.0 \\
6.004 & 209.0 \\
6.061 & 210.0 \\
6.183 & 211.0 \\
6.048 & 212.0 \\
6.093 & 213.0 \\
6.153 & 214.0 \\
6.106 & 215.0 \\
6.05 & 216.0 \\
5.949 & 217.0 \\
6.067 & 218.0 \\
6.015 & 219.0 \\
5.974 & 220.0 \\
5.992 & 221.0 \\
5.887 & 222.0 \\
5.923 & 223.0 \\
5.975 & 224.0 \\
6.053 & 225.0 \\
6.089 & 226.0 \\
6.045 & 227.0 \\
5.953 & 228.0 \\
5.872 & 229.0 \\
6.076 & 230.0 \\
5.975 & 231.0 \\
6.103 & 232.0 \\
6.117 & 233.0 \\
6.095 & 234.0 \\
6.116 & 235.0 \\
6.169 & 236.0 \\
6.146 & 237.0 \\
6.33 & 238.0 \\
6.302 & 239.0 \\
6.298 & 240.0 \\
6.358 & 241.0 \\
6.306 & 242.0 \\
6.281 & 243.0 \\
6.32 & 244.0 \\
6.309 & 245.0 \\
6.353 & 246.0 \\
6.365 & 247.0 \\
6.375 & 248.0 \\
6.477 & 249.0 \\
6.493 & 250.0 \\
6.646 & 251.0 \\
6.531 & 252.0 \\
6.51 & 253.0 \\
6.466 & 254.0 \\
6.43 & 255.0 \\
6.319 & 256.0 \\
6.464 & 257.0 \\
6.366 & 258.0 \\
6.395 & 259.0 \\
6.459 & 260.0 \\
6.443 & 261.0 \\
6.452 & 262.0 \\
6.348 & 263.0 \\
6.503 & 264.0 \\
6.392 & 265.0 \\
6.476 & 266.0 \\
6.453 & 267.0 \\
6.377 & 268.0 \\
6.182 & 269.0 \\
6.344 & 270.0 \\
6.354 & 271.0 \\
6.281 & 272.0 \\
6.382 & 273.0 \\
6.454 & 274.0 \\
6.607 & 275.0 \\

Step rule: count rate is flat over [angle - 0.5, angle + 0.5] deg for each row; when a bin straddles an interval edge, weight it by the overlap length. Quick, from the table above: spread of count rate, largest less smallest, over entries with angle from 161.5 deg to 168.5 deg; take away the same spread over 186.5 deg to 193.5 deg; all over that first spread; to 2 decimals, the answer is -0.86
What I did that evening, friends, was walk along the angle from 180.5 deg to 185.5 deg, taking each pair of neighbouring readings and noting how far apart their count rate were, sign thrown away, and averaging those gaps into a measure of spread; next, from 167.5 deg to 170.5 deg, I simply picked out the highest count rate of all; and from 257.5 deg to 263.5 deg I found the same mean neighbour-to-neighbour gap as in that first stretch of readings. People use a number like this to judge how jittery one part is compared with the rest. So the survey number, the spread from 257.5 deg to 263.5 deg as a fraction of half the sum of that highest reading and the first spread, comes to 0.016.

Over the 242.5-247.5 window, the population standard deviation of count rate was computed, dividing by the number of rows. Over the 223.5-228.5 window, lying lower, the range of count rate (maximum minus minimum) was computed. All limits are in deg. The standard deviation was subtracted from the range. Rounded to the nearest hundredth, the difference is 0.11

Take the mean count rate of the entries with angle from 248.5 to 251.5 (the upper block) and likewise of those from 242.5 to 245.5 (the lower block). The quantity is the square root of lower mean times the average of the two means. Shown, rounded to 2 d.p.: 6.36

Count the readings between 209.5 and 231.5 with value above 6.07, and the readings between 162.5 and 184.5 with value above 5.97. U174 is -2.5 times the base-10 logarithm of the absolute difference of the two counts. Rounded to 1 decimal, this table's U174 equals -1.9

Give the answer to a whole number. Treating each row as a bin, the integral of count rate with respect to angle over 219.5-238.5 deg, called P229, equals 115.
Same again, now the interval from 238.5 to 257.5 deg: 122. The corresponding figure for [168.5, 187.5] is 104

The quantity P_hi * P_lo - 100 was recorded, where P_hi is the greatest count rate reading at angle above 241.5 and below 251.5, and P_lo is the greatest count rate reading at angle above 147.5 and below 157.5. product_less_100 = -63.4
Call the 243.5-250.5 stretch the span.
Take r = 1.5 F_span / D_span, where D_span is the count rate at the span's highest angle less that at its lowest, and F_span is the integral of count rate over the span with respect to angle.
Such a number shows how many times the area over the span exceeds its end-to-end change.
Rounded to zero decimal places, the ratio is 388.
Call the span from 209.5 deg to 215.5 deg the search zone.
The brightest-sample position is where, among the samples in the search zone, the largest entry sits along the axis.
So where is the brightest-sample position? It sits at 211.0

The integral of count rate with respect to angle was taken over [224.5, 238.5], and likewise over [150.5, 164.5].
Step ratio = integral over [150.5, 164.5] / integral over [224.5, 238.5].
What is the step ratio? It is 0.875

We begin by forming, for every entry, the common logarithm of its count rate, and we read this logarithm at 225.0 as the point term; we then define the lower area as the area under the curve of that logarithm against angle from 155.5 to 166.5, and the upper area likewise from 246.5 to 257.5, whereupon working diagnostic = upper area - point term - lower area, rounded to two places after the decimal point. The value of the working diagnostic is 0.13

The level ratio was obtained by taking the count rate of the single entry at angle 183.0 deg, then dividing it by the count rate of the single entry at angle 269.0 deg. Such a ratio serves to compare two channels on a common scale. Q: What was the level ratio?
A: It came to 0.87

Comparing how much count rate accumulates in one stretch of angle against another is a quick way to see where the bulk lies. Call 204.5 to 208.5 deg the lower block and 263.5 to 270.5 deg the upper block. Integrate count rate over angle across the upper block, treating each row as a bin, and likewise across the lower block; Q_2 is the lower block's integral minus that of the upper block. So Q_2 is -20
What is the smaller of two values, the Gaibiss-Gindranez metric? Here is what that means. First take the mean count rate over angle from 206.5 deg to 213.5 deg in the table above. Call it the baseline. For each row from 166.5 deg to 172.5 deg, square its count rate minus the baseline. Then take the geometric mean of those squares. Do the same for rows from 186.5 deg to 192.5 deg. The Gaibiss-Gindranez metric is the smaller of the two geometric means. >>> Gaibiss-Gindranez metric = 0.153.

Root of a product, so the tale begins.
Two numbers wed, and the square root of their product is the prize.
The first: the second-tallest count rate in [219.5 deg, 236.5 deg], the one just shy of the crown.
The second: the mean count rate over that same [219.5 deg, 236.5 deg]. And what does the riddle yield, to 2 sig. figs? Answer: 6.1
